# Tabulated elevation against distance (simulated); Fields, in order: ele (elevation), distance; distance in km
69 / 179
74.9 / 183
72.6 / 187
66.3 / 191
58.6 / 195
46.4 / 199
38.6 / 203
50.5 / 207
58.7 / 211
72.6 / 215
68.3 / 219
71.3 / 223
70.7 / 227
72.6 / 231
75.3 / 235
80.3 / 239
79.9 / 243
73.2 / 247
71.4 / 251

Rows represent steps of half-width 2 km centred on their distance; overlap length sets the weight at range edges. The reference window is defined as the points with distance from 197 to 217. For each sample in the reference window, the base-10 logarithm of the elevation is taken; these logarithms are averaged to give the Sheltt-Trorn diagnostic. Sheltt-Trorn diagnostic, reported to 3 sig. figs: 1.72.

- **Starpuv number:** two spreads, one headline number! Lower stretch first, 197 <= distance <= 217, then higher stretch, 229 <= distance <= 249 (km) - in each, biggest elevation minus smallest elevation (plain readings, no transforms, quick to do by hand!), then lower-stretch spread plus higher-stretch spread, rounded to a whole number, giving 42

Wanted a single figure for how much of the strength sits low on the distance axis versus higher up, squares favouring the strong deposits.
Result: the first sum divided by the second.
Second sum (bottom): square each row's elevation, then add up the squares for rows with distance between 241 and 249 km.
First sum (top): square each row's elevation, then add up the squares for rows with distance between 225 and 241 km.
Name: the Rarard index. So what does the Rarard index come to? 1.9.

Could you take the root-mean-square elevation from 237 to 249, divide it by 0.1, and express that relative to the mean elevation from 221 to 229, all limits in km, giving 11.0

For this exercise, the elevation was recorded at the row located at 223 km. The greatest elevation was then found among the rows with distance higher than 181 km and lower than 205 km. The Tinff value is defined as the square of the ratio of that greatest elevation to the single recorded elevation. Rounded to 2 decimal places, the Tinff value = 1.10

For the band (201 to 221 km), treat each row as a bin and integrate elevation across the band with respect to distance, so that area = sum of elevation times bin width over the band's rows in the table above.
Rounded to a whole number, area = 1155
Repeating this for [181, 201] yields 1275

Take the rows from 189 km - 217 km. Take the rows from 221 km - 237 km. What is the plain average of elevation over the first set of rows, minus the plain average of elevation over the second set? -17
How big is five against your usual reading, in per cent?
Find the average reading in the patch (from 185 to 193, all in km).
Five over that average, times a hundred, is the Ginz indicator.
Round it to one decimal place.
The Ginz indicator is 7.2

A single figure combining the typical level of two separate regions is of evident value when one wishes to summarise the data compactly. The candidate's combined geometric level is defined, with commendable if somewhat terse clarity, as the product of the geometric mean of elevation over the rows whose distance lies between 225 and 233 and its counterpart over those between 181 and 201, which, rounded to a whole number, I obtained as 4502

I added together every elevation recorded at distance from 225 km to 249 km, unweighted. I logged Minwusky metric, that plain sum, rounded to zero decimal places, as 452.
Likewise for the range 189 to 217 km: 392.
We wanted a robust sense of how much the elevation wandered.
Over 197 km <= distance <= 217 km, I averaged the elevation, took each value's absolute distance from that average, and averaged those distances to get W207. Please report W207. 10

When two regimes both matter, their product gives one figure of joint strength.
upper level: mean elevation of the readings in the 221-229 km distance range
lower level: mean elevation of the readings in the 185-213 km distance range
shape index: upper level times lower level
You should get 3973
